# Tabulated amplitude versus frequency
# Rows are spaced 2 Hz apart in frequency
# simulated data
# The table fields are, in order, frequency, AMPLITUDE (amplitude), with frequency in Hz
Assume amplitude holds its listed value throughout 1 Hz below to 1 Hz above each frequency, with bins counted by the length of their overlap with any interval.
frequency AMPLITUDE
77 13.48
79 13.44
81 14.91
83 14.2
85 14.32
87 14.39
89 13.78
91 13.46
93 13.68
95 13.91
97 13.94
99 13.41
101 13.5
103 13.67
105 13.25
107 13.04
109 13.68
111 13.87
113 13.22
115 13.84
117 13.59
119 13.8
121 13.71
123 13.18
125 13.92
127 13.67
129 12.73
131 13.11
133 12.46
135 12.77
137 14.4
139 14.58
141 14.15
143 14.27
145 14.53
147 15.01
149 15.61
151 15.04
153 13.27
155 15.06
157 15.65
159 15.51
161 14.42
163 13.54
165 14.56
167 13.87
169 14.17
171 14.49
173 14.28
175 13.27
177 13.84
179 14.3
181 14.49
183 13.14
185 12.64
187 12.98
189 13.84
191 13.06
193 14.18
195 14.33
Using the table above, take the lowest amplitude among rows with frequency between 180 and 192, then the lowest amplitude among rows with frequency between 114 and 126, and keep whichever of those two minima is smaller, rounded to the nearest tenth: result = 12.6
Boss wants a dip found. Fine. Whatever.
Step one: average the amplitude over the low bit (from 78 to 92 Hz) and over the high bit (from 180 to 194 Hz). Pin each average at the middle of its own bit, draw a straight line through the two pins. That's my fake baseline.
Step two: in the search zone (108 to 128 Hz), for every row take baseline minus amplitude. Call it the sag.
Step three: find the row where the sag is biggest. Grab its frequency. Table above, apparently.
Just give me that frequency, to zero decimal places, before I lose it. 113 Hz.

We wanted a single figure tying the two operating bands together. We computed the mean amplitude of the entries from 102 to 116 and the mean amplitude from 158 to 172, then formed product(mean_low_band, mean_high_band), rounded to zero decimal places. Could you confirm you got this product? 194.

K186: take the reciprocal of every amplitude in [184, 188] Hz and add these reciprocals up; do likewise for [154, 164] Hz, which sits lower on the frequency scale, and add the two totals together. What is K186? 0.49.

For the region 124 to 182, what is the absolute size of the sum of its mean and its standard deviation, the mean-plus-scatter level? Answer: 15.0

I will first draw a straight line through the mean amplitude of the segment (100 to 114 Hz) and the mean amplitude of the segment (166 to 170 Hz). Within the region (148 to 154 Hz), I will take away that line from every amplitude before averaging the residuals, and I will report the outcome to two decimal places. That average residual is 0.78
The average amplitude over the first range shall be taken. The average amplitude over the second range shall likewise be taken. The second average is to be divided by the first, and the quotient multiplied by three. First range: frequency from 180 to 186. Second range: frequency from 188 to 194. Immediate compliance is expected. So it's 3.06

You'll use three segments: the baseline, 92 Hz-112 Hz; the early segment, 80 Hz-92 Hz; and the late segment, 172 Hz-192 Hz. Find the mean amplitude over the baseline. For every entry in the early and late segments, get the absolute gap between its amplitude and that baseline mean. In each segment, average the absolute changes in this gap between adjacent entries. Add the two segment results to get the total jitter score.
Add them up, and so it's 0.65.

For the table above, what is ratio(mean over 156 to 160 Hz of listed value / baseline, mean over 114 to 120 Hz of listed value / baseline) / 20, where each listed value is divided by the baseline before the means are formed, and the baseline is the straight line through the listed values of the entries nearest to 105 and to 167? 0.0550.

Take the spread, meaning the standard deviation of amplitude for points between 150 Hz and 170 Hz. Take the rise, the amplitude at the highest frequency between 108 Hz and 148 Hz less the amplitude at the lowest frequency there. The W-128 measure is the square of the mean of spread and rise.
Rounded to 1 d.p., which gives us 1.1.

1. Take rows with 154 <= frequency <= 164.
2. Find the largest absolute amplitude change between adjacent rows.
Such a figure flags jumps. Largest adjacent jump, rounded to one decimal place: 1.1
